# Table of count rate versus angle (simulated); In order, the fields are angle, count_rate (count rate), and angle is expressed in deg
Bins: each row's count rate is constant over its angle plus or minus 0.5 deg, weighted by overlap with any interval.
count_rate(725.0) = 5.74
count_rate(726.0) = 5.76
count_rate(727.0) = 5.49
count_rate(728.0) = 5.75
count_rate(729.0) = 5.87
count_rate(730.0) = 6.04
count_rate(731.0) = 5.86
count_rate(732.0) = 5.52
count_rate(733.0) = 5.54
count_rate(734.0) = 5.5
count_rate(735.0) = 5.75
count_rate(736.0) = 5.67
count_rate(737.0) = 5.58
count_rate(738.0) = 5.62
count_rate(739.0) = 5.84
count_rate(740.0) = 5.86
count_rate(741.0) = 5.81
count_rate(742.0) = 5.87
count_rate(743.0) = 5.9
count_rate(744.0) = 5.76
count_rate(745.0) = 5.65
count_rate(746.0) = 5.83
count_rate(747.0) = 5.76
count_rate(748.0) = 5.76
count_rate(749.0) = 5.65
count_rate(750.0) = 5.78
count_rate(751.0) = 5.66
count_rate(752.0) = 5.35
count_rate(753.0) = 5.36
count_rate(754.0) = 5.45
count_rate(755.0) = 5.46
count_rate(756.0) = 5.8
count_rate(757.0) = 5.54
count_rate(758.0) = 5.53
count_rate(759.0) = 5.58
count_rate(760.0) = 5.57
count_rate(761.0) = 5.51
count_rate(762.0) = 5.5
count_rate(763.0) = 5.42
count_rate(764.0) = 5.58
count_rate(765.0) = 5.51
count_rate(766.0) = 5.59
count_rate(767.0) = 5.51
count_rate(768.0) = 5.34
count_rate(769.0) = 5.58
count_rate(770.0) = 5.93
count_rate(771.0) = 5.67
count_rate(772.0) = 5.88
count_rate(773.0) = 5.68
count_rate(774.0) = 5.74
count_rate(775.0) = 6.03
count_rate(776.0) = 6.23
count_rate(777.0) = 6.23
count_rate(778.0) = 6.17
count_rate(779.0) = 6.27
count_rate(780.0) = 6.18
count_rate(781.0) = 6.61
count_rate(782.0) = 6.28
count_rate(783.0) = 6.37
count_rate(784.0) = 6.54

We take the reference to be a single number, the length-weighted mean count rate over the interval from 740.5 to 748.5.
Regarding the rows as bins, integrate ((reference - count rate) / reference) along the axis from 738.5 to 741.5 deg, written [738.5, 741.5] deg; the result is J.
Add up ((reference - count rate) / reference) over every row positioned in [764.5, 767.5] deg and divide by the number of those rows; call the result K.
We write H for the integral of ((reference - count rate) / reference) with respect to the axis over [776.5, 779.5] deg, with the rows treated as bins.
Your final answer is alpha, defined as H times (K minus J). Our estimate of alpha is -0.015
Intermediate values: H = -0.223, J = -0.02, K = 0.044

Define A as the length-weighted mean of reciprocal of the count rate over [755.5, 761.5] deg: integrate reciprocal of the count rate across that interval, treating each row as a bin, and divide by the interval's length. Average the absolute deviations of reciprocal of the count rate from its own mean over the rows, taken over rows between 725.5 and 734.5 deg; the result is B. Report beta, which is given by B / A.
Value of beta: 0.029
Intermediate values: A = 0.179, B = 0.005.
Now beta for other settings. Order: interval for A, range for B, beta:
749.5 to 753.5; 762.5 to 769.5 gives 0.013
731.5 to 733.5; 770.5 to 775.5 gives 0.020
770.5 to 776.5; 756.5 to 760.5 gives 0.004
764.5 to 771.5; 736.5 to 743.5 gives 0.018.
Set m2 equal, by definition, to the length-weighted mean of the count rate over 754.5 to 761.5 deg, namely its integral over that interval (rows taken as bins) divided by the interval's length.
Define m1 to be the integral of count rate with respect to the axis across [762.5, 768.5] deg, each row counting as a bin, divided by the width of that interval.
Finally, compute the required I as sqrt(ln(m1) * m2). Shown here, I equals 3.08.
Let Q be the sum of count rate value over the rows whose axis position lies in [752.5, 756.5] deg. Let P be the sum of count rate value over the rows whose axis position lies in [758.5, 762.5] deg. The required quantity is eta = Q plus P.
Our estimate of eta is 44.2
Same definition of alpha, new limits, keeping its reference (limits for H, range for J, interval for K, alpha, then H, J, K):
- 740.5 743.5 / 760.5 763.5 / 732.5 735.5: 0.005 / -0.035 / 0.16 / 0.034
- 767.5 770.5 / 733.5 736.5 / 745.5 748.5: -0.007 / 0.091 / 0.08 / 0.002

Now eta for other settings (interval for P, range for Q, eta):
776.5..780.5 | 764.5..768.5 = 46.8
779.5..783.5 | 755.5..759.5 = 47.9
